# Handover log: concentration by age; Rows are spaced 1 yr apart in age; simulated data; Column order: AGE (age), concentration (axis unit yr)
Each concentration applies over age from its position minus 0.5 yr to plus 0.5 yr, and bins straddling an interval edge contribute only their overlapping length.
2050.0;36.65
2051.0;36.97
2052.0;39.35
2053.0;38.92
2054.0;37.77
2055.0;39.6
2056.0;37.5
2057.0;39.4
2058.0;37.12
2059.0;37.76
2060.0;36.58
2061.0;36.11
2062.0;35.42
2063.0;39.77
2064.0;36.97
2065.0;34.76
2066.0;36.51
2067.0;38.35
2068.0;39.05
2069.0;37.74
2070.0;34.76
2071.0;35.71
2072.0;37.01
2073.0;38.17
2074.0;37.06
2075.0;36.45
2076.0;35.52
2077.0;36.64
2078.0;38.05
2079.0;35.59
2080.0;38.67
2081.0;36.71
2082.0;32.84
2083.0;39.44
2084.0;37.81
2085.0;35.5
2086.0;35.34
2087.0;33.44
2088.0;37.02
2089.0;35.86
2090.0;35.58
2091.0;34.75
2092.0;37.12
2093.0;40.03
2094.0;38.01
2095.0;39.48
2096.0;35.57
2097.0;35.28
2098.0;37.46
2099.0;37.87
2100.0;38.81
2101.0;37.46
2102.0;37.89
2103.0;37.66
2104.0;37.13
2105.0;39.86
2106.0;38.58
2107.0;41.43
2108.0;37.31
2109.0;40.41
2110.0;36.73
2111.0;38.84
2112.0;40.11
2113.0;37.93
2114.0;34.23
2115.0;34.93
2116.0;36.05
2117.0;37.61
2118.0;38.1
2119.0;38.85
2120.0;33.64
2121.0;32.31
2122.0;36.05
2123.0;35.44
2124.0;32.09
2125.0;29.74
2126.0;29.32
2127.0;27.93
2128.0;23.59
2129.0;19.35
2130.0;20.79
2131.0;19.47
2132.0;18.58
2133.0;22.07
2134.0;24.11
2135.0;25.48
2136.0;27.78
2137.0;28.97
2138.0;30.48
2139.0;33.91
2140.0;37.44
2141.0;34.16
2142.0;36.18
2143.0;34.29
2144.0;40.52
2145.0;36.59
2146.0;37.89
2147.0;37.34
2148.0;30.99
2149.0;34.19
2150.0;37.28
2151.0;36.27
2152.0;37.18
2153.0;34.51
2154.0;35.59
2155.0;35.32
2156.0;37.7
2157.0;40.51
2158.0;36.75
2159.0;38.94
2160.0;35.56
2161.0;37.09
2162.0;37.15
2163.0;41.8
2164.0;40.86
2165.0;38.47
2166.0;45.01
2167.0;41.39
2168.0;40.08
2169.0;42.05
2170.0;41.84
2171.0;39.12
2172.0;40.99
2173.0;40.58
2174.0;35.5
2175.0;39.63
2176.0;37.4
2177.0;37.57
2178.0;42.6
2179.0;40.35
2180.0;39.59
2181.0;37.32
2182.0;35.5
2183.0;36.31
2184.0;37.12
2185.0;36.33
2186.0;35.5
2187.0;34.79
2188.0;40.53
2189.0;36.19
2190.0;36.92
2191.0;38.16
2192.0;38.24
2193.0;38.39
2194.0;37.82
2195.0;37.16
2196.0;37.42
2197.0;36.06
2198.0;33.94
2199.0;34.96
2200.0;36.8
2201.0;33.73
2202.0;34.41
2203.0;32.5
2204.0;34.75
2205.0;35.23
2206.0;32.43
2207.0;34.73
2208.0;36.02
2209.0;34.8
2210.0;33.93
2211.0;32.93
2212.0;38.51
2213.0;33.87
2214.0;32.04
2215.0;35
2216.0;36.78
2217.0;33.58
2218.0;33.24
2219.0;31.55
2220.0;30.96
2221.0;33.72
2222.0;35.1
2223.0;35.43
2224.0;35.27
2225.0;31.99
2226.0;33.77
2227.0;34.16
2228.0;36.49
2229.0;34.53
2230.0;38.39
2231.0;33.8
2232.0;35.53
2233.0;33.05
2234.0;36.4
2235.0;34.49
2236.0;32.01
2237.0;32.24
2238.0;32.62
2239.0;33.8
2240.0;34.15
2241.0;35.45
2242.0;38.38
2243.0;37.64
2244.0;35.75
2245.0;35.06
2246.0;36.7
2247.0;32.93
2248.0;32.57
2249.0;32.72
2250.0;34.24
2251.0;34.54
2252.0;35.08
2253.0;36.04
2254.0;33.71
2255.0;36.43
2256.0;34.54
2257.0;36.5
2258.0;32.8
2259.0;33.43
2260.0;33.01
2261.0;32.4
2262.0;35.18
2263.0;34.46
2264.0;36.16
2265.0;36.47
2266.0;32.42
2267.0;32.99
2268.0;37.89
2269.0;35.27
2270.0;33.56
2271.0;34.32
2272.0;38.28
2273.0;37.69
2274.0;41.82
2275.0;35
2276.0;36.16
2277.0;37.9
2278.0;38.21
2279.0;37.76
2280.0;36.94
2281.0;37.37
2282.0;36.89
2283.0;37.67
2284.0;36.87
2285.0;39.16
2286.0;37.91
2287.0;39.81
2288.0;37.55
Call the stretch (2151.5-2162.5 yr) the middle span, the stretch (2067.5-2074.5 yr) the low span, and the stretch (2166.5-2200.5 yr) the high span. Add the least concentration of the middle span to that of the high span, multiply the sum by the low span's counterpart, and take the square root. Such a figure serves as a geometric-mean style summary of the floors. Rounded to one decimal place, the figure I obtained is 48.8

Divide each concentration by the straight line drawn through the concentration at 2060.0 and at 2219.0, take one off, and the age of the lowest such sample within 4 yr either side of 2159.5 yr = 2160.0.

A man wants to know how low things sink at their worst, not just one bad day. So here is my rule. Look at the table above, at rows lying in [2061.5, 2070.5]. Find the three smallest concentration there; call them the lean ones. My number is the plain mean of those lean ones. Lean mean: 35.0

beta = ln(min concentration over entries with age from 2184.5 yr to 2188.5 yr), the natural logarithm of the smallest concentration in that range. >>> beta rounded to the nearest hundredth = 3.55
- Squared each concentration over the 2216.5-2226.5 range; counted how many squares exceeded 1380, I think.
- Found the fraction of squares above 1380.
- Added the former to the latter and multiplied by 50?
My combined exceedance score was 0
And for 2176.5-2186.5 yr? 275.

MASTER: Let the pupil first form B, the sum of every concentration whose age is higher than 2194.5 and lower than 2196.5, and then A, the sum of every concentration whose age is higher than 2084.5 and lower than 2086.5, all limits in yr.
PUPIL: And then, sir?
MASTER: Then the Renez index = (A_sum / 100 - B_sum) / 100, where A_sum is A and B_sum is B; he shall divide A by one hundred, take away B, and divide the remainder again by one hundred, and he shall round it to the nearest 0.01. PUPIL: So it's -0.74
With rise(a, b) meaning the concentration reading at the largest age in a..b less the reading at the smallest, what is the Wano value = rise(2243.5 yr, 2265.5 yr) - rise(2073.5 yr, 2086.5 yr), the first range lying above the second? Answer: 2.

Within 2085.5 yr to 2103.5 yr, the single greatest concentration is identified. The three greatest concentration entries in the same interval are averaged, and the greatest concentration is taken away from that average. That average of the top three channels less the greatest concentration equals -0.59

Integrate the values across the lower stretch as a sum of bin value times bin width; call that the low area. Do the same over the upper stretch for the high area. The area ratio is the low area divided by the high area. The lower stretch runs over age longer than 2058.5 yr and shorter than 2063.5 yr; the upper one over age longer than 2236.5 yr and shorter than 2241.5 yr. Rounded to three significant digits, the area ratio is 1.10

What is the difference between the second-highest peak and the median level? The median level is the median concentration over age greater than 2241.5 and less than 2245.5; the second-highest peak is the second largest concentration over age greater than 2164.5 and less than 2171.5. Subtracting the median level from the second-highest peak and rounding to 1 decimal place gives 5.4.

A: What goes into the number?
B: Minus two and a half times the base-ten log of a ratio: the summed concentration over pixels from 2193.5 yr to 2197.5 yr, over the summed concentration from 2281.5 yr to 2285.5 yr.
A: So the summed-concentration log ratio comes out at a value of 0.02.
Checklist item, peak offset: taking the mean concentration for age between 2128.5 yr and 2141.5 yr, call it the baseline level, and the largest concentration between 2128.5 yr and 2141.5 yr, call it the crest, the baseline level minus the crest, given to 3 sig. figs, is -11.1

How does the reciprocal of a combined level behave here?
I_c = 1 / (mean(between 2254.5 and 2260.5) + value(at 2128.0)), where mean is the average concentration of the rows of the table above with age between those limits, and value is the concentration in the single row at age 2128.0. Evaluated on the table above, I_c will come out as 0.0172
